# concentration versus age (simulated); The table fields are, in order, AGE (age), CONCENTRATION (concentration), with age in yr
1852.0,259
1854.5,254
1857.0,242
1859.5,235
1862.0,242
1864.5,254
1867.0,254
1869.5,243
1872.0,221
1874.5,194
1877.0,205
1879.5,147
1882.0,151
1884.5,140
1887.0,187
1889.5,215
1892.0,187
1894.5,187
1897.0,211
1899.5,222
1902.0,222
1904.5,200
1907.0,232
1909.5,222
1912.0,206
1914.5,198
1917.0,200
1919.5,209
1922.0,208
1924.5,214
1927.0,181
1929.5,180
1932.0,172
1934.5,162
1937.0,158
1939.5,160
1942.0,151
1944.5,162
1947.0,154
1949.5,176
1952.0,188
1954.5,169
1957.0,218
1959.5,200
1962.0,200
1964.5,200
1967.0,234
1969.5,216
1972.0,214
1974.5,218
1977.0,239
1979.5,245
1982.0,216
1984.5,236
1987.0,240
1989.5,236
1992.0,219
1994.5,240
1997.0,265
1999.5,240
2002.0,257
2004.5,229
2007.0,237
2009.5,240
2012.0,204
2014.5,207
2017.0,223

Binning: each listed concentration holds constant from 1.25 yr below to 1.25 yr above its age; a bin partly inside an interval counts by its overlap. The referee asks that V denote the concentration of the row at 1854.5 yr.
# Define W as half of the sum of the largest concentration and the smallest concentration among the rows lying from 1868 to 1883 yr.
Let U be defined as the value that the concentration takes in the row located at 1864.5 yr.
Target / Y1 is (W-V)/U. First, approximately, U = 254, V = 254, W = 195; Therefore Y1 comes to -0.232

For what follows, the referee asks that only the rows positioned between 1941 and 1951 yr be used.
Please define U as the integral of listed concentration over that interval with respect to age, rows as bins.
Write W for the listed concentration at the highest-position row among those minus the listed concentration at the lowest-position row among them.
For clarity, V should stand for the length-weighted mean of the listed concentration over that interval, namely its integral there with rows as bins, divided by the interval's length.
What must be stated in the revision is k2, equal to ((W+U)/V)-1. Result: 9.15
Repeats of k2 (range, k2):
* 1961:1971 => 9.08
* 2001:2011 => 8.93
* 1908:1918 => 8.89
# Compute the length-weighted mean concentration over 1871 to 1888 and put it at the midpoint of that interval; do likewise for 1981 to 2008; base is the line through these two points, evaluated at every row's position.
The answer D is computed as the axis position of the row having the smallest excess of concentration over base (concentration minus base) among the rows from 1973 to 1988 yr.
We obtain 1982.0 yr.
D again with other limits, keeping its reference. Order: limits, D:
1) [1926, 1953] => 1942.0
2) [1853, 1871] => 1859.5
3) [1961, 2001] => 1964.5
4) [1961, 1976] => 1964.5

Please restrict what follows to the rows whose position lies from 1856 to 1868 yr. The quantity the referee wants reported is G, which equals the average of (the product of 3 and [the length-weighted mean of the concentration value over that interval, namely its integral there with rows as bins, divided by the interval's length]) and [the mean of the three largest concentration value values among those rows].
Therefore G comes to 493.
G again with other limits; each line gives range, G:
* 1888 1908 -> 426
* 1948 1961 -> 386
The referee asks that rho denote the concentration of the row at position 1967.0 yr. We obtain 234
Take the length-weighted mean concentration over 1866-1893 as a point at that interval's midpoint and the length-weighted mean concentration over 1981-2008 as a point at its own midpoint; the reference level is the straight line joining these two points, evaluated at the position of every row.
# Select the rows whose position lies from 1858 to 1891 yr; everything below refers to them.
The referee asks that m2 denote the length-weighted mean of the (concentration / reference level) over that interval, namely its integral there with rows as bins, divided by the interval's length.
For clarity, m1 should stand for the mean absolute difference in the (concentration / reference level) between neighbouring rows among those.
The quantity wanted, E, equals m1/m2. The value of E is 0.095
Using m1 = 0.102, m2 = 1.08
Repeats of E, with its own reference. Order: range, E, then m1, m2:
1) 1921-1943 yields 0.054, 0.044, 0.82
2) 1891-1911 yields 0.068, 0.070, 1.04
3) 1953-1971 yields 0.098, 0.089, 0.91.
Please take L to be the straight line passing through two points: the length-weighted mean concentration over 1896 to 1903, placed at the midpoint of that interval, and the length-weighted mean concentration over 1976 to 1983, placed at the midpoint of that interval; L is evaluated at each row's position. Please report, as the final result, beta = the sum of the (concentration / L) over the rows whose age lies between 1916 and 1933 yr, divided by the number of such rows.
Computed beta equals 0.87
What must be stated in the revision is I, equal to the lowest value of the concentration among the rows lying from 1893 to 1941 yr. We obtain 158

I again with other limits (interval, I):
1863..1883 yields 147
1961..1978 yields 200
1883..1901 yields 140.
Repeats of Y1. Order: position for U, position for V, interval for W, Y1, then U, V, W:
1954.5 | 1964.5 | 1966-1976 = 0.142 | 169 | 200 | 224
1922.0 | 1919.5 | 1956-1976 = 0.038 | 208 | 209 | 217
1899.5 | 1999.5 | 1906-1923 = -0.113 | 222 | 240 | 215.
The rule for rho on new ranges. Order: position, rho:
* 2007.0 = 237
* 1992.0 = 219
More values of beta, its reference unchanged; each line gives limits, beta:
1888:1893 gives 0.93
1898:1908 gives 1.00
